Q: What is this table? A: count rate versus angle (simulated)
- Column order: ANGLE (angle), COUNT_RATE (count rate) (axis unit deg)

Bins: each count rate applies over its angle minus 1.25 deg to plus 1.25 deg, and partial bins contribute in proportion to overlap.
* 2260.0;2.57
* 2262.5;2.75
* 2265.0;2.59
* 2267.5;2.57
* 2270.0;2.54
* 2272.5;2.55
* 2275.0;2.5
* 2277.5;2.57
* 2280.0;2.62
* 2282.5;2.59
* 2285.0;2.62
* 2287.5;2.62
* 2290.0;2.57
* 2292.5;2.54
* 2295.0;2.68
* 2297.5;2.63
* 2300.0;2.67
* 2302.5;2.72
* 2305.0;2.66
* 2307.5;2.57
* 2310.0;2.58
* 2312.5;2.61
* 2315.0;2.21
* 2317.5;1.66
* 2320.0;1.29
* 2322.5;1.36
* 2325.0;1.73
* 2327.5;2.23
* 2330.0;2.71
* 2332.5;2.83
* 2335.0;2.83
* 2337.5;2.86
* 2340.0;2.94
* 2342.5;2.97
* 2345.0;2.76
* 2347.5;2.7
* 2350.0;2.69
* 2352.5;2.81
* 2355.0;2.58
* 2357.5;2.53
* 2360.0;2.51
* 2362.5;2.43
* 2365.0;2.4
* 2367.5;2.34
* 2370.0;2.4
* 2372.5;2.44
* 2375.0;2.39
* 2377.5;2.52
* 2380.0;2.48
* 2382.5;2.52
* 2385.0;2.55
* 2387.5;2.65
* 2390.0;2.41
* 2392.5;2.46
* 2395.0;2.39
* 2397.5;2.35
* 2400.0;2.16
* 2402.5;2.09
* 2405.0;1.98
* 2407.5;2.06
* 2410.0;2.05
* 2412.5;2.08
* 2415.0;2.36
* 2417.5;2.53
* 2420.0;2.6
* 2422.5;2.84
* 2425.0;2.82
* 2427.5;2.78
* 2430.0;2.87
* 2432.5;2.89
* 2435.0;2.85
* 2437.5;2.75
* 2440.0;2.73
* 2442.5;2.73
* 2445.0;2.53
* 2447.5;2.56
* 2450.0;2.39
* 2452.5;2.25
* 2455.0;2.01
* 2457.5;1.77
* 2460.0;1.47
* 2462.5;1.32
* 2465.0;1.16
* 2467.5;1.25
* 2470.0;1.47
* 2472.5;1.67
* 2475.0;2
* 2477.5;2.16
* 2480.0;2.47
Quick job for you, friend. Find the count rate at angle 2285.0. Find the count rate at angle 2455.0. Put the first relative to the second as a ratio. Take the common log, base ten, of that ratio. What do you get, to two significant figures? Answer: 0.12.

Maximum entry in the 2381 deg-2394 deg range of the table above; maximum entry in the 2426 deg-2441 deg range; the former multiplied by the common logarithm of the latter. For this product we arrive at 1.22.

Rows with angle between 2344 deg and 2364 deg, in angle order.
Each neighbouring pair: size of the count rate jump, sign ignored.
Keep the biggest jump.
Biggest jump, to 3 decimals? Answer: 0.230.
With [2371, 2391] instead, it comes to 0.240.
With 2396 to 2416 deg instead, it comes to 0.280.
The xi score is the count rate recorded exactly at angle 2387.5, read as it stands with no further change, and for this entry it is 2.65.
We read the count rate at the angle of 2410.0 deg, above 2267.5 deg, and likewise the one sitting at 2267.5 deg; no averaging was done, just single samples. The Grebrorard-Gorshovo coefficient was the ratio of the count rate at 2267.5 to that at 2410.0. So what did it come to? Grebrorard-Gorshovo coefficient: 1.25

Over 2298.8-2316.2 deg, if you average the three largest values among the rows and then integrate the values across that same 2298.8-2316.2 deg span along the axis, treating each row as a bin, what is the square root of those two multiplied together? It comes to 11.0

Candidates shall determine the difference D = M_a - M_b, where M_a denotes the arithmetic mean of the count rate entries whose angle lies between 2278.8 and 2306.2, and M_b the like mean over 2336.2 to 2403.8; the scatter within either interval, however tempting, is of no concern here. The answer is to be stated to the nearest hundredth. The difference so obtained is 0.10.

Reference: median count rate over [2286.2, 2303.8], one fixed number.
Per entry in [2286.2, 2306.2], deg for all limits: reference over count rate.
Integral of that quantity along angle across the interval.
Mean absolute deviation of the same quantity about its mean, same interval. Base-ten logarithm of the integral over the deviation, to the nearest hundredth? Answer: 3.06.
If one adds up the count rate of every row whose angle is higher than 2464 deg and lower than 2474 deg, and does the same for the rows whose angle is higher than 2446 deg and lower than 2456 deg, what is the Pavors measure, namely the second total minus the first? 3.7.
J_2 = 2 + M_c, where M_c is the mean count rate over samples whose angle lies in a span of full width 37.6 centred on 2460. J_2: 3.92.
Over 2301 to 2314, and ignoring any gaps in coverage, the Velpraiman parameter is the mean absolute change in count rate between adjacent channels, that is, 0.05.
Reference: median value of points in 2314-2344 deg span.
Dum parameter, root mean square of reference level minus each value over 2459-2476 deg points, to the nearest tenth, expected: 1.0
